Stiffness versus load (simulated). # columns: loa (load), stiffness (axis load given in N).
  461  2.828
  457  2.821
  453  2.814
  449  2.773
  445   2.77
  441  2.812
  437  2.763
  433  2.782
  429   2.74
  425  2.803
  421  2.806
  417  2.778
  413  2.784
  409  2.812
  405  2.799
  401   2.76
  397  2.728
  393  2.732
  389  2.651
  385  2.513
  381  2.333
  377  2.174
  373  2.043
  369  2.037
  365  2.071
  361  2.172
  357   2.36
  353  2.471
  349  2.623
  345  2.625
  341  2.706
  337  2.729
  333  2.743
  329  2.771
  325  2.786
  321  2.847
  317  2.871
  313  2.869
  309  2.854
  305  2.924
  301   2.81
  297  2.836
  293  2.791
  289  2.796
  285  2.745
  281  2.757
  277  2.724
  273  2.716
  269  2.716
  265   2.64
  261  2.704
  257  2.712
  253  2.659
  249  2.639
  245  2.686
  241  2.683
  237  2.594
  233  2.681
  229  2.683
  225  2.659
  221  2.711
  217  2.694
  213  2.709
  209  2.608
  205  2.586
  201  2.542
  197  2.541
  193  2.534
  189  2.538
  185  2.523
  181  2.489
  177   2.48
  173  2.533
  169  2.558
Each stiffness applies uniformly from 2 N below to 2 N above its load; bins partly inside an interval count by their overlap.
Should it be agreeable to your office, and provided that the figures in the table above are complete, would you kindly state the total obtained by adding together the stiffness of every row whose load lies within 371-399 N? 17.2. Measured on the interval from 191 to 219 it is 18.2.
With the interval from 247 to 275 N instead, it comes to 18.8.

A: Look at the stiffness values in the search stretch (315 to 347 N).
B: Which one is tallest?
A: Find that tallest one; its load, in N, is 317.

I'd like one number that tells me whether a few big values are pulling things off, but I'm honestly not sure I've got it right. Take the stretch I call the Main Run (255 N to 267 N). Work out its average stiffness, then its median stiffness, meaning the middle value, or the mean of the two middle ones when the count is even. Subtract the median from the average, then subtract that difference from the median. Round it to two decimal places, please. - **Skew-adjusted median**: 2.72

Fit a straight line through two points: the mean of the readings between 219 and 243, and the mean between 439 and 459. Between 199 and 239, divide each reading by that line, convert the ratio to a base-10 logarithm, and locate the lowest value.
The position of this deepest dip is 201 N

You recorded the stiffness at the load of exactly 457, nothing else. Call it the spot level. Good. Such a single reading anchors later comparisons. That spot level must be 2.821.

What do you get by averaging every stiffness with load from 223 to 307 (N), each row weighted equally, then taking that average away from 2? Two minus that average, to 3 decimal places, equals -0.722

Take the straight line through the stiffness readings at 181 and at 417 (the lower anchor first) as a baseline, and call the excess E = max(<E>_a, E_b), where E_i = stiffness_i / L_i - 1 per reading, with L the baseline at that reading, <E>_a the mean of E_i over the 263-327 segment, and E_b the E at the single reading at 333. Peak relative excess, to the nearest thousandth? 0.062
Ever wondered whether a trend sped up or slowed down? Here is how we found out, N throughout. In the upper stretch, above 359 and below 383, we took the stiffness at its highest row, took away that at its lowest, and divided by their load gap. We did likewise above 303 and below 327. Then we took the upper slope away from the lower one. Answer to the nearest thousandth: -0.015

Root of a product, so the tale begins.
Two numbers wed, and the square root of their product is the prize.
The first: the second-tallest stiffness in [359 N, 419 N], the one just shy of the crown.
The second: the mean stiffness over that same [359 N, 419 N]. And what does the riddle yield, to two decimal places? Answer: 2.64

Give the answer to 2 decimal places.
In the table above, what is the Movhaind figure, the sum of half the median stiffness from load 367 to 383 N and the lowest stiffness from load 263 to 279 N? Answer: 3.69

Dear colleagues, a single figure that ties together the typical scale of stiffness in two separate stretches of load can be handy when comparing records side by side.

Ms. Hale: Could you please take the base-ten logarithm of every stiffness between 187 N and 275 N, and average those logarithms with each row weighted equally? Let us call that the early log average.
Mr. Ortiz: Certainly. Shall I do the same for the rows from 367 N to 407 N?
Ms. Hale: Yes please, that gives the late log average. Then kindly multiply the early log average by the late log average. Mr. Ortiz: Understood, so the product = 0.1652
